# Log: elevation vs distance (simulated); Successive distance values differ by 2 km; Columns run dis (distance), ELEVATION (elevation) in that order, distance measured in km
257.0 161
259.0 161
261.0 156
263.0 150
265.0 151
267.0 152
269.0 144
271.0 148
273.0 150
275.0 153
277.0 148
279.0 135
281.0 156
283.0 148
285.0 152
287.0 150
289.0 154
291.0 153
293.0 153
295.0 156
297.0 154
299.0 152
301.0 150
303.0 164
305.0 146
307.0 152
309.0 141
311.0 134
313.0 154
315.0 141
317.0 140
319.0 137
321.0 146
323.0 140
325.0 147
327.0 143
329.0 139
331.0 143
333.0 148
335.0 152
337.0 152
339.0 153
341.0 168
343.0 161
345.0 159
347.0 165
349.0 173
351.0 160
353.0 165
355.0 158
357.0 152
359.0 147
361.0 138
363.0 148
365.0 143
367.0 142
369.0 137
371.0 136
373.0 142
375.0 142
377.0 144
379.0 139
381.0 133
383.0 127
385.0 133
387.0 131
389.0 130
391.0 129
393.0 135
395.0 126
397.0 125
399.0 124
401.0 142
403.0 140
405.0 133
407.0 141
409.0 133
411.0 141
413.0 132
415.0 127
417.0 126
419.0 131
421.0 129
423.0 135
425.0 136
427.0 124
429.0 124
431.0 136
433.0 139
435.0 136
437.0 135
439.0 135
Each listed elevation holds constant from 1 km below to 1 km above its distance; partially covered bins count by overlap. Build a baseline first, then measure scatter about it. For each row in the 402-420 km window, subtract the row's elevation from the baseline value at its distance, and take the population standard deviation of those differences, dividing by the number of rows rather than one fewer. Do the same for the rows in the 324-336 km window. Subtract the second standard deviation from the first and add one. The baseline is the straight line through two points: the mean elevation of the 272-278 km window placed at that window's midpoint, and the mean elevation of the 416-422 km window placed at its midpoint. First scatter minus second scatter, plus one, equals 1.4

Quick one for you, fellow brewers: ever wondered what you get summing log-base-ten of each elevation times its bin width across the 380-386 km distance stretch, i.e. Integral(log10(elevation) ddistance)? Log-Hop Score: 12.7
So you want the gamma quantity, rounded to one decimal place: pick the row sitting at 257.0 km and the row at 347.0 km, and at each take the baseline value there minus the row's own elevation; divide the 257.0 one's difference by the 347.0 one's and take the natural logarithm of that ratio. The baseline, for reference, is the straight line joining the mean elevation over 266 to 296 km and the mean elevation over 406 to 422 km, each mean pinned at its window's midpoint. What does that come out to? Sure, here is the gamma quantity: -1.1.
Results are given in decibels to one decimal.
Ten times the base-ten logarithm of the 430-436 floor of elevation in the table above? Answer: 21.3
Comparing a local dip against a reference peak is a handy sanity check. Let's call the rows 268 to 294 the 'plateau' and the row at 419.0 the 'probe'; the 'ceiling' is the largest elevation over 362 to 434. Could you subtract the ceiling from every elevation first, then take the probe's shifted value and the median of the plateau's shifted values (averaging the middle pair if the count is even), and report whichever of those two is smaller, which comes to -17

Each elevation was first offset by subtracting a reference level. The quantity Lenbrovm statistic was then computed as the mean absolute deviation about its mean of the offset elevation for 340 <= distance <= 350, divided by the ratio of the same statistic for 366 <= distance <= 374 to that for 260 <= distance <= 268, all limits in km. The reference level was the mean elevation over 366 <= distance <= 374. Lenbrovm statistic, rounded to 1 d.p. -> 2.9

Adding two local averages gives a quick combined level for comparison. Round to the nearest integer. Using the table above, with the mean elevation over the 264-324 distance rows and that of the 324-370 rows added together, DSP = 300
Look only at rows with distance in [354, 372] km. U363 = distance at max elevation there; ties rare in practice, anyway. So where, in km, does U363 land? 355.0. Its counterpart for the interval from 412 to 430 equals 425.0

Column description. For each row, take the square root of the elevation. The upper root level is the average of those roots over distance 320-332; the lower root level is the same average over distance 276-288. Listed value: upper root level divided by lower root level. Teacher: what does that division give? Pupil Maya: 0.983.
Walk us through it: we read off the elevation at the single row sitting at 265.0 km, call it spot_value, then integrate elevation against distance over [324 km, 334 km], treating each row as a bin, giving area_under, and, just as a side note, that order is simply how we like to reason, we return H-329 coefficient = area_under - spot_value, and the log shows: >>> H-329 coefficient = 1289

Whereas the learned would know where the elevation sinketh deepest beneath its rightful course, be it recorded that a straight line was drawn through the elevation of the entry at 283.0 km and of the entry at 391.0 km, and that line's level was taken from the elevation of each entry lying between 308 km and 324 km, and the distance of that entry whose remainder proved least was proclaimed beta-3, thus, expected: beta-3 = 311.0 km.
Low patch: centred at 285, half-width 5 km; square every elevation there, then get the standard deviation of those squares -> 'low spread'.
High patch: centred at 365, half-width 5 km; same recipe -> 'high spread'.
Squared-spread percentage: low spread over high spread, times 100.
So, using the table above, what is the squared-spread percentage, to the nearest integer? 77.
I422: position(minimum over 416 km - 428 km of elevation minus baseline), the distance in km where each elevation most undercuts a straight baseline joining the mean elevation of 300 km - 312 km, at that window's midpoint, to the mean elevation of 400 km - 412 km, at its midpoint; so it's 427.0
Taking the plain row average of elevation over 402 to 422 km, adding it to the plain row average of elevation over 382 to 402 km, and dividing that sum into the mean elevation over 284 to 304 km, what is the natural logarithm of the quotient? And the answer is -0.54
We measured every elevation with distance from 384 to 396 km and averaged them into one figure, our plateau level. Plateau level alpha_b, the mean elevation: 131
